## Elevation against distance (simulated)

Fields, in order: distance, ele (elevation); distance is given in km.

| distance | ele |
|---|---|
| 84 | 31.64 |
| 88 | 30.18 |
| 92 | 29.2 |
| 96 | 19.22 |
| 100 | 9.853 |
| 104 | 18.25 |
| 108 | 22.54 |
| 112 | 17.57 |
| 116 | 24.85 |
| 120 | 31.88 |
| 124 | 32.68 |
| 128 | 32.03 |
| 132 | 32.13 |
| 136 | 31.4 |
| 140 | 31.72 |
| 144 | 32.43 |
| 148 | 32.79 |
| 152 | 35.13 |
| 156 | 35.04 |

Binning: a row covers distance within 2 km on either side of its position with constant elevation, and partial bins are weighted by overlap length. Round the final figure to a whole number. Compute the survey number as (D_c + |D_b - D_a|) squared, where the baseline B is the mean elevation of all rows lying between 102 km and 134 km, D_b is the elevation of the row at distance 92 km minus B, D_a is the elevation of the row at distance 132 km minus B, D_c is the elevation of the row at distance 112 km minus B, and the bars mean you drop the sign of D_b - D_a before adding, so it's 36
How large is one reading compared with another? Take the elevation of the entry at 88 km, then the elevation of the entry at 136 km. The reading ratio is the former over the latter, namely 0.96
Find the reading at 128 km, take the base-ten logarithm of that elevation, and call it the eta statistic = 1.51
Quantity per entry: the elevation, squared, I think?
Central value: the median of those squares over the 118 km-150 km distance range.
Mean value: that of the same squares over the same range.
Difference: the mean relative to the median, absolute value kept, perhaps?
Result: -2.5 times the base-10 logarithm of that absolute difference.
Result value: -1.4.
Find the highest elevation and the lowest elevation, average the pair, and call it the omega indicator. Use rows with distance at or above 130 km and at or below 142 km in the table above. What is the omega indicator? 32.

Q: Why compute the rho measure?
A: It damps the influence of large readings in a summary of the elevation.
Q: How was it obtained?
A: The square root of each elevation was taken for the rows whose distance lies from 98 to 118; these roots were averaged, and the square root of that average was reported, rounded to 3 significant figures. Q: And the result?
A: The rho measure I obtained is 2.07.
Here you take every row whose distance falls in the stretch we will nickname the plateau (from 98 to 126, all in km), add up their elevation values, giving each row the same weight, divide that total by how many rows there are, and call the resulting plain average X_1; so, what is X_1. 22.5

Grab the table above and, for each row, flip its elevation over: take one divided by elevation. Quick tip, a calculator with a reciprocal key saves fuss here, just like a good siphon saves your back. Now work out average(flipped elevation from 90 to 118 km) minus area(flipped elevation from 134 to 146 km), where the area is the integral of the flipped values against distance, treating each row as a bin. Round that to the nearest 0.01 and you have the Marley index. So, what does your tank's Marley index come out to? -0.32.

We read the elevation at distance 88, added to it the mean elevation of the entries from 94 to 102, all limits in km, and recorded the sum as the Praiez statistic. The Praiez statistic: 45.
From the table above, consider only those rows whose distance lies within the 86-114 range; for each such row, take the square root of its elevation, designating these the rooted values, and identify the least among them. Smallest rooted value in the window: 3.1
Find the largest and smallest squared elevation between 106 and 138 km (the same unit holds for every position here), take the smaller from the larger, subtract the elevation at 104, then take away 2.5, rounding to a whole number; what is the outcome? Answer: 739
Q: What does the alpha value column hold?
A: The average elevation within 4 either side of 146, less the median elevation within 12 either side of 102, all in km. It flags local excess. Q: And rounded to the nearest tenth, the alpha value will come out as 13.9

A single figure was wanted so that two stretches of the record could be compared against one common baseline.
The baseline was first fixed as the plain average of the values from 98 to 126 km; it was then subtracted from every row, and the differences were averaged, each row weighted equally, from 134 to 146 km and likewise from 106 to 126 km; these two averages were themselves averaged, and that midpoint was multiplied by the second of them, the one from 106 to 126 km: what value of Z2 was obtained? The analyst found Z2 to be 22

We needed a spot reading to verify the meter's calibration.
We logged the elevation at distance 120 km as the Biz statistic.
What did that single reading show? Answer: 31.88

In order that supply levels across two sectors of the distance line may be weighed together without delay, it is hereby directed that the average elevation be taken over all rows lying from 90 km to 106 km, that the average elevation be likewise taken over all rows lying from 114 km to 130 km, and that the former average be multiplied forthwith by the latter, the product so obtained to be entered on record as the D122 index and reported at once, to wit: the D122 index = 581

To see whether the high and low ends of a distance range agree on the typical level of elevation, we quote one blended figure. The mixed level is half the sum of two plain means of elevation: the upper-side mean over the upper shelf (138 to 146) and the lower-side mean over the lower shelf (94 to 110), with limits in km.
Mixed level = 24.8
